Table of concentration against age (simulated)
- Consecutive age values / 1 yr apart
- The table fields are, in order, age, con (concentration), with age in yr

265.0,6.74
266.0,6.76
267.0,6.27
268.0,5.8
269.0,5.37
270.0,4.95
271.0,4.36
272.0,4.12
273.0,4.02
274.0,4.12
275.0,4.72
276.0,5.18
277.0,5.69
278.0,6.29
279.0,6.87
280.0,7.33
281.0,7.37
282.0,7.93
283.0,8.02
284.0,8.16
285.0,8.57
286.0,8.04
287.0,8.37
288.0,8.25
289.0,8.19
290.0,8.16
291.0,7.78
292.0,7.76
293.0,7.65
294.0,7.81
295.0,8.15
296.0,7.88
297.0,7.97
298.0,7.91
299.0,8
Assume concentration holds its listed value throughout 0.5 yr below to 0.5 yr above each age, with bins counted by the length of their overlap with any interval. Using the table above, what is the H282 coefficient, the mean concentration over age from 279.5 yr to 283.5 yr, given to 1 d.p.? 7.7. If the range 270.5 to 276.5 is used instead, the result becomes 4.4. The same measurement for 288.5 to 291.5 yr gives 8.0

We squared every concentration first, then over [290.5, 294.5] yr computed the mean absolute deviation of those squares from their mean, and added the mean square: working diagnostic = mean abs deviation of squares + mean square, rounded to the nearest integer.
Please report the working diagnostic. 61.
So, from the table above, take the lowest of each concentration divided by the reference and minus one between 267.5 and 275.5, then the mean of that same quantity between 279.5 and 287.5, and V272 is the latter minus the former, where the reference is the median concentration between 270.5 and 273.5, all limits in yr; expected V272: 0.960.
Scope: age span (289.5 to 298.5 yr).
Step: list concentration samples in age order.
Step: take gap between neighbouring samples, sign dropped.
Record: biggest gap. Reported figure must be 0.38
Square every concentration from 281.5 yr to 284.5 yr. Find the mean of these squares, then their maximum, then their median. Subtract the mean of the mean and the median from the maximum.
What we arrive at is 2.1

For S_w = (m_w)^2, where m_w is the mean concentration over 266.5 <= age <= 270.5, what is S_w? 31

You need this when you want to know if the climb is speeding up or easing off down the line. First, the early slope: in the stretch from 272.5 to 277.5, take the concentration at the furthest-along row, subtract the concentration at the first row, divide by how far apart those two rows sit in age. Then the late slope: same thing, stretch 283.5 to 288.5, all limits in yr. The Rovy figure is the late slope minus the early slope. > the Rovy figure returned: -0.4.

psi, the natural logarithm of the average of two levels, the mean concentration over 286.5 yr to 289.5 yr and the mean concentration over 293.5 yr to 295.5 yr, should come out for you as 2.09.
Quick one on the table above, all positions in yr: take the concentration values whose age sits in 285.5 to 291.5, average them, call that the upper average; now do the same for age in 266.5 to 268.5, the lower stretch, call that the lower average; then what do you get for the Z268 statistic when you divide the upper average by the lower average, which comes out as 1.35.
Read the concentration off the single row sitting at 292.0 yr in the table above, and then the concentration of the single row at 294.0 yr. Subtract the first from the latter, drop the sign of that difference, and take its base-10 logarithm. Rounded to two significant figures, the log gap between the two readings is -1.3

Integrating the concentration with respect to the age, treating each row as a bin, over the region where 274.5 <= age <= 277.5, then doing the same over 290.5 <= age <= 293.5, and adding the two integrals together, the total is 38.8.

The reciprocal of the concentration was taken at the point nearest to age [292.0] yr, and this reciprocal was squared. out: 0.017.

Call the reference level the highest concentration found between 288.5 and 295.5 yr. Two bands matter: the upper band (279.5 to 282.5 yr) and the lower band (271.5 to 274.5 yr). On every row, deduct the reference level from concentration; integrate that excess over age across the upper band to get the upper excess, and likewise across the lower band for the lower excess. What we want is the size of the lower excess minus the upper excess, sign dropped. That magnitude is 10.4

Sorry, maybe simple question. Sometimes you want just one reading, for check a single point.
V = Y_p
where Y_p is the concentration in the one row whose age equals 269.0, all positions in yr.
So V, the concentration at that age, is 5.37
